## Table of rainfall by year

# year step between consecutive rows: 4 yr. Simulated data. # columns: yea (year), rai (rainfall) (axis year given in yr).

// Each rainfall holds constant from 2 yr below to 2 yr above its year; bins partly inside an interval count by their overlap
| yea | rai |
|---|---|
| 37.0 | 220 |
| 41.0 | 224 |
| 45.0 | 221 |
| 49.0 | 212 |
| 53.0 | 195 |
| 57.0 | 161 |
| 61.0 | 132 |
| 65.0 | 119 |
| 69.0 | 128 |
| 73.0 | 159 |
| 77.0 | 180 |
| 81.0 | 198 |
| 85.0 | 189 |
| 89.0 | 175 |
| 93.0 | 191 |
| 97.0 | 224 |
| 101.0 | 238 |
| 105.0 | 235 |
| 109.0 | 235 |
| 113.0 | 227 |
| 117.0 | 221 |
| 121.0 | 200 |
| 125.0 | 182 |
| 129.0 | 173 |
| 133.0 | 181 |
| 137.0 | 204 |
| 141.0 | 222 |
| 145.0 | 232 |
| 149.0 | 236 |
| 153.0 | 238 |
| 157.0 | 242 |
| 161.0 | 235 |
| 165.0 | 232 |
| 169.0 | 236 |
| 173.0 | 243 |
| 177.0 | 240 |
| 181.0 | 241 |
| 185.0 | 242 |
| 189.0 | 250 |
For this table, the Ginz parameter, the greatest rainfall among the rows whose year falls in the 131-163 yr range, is 242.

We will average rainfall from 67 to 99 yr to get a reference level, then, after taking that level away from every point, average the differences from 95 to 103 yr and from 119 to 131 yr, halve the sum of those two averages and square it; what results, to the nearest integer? 756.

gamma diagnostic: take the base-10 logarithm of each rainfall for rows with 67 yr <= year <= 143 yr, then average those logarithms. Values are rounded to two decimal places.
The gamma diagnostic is 2.29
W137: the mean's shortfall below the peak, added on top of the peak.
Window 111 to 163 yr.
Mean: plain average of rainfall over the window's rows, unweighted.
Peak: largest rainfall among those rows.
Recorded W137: 269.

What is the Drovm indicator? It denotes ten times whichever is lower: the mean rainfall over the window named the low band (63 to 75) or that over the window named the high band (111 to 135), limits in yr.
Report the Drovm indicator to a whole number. 1353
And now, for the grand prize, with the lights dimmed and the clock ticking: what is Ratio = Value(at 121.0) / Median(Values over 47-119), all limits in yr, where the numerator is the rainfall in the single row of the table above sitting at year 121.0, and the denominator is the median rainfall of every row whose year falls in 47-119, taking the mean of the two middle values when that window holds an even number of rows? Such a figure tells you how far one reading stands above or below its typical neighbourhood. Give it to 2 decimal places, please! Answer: 1.04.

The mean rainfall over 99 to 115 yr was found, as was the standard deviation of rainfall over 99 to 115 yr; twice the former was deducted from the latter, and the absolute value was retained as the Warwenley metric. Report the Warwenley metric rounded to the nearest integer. 463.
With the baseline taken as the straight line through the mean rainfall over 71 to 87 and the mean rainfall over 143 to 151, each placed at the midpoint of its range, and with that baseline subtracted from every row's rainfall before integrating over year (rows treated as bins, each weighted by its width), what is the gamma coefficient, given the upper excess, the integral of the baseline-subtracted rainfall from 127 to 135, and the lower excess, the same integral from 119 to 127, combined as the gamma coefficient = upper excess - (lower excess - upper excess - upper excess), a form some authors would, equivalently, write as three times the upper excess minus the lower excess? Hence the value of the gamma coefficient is -876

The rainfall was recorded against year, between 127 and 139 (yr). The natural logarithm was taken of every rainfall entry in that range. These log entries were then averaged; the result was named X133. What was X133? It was 5.22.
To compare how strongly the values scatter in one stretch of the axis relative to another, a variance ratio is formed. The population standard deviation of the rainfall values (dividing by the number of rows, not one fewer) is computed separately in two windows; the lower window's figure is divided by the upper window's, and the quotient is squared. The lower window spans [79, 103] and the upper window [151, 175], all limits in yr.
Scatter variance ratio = 31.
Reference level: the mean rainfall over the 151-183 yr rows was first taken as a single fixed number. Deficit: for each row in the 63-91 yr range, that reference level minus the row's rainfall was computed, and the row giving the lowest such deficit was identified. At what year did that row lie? 81.0 yr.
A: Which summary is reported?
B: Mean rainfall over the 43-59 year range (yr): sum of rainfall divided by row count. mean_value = 197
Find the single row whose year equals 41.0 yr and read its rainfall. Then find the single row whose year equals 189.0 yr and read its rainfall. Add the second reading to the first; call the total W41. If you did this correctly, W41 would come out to 474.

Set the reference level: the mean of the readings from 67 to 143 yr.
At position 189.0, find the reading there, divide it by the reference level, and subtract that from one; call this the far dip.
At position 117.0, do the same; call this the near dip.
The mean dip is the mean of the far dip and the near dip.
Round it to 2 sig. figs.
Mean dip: -0.19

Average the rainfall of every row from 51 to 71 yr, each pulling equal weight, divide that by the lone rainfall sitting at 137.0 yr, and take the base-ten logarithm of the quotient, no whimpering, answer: -0.14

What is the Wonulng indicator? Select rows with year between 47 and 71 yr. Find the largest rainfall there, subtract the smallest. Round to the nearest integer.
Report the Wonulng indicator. 93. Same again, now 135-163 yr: 38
